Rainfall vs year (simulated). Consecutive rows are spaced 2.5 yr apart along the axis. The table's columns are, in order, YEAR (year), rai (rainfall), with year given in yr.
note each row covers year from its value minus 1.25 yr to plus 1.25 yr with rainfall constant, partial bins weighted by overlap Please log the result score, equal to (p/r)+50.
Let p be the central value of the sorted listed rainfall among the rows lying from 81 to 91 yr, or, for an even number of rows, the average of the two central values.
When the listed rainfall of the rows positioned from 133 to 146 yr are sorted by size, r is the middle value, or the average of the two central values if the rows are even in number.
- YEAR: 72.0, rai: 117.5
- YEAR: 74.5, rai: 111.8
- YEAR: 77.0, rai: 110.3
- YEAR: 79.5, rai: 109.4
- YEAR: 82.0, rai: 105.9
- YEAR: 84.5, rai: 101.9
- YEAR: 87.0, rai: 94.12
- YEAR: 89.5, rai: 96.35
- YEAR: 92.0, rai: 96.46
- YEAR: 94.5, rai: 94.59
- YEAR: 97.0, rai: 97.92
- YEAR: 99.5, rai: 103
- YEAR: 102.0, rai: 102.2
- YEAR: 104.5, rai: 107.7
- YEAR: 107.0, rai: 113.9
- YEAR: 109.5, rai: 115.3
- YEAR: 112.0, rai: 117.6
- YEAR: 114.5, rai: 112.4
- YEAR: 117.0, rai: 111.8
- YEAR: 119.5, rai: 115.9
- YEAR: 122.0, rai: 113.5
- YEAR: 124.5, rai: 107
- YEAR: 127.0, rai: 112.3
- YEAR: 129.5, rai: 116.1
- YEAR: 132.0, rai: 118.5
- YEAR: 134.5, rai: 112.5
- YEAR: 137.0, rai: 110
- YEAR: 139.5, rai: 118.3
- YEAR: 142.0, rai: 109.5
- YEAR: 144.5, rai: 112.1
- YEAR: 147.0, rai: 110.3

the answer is 50.9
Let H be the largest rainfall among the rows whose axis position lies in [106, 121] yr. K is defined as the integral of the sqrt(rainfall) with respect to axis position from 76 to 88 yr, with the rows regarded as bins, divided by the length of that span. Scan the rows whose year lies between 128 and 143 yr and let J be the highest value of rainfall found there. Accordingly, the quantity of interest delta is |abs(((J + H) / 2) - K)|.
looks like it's 108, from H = 117.6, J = 118.5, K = 10.2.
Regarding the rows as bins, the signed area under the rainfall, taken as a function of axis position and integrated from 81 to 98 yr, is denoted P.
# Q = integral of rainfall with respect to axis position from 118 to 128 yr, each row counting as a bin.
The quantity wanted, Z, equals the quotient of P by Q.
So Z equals 1.5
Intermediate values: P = 1667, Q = 1122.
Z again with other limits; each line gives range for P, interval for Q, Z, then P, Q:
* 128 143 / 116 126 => 1.5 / 1713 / 1121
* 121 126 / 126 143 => 0.3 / 551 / 1938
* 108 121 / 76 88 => 1.2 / 1489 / 1253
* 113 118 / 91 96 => 1.2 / 562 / 478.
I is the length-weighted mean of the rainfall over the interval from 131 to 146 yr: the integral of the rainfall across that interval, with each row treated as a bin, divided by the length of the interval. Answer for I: 113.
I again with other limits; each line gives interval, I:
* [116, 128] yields 112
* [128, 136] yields 115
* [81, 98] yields 98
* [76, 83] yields 109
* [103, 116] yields 113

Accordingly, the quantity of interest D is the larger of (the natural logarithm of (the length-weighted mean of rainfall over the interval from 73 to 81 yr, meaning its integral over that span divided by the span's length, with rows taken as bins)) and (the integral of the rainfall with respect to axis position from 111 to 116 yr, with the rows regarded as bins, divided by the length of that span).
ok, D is 114.7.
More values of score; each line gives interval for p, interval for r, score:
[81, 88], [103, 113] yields 50.9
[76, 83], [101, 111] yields 51.0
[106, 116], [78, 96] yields 51.2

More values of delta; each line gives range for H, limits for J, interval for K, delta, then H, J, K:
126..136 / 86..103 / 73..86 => 100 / 118.5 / 103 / 10.4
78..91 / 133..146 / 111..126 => 103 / 109.4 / 118.3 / 10.6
